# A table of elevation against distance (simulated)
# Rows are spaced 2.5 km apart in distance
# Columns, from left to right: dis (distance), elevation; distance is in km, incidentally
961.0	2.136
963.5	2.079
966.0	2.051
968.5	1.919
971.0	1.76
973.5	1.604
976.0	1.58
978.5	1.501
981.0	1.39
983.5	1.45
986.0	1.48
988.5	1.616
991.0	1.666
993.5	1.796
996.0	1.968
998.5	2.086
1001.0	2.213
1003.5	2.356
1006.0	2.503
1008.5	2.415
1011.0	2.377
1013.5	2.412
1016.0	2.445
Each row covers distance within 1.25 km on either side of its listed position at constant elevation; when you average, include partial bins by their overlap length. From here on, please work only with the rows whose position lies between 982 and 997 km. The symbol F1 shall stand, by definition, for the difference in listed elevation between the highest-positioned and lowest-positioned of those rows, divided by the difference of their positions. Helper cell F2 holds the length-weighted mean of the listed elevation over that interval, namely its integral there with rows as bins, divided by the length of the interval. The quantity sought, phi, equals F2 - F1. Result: 1.61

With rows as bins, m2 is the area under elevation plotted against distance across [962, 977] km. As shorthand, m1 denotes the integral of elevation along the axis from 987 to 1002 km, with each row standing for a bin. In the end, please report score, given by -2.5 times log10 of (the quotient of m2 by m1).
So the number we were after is 0.02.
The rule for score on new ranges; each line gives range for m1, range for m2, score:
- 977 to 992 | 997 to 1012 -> -0.46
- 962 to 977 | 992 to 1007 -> -0.16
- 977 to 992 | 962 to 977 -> -0.21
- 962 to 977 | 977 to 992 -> 0.21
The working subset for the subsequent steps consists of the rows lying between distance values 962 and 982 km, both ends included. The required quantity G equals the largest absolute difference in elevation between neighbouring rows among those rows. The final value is 0.159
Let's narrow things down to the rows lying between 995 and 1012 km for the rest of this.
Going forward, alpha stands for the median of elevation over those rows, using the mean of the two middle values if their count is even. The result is 2.36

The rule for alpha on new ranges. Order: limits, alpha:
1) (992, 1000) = 1.97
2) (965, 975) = 1.84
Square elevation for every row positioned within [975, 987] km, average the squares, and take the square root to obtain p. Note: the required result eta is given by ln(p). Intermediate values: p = 1.48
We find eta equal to 0.4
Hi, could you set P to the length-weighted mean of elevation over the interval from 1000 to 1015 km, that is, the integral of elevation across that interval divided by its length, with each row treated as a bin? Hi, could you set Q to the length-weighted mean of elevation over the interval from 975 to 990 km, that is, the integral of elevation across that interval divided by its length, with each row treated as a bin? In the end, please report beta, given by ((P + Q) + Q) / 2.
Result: 2.7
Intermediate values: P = 2.4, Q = 1.50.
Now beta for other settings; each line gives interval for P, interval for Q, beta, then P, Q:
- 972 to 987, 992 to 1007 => 2.9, 1.5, 2.14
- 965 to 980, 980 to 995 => 2.4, 1.7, 1.58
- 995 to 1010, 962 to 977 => 3.0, 2.3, 1.84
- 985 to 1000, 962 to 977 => 2.7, 1.8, 1.84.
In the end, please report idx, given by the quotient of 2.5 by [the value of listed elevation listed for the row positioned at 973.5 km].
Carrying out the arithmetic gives 1.56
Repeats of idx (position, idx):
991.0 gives 1.50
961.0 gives 1.17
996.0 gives 1.27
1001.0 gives 1.13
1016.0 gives 1.02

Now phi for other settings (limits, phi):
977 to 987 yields 1.46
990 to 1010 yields 2.09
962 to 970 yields 2.04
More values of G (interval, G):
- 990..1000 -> 0.172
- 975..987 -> 0.111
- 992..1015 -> 0.172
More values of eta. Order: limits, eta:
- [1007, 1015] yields 0.9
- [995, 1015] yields 0.8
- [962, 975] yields 0.6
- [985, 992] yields 0.5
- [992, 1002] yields 0.7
